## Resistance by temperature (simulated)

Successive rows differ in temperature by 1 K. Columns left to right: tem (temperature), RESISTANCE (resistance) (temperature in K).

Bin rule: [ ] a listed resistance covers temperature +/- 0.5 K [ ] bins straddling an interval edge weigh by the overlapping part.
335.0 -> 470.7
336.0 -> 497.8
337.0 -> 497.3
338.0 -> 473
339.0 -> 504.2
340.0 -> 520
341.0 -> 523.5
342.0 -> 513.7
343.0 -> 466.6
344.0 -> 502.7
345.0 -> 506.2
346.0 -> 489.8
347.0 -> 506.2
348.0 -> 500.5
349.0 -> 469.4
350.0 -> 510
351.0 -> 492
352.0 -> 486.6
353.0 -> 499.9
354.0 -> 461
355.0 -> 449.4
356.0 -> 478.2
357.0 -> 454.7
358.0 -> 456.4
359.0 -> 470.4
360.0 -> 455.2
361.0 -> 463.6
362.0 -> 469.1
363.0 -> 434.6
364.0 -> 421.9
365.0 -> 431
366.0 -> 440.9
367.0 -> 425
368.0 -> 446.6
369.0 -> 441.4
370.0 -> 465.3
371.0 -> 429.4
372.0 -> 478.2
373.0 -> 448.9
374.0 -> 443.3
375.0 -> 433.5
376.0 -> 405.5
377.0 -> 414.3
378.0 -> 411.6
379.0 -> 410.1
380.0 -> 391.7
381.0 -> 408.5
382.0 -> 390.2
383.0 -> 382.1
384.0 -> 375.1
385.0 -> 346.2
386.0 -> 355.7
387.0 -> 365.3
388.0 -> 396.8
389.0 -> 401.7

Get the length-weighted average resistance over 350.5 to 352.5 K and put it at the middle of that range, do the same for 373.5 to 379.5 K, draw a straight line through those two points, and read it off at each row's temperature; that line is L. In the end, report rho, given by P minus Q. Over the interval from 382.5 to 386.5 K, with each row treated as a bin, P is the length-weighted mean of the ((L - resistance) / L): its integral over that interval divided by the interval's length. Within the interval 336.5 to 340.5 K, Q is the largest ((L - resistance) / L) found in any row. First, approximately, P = 0.082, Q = 0.10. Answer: -0.020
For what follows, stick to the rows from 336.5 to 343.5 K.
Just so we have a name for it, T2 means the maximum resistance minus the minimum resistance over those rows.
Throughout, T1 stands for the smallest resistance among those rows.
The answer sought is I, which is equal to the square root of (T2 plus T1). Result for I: 22.9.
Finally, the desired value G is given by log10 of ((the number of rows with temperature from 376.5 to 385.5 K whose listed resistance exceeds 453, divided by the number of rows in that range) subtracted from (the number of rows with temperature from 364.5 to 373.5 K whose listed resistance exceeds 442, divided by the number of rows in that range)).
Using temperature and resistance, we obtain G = -0.35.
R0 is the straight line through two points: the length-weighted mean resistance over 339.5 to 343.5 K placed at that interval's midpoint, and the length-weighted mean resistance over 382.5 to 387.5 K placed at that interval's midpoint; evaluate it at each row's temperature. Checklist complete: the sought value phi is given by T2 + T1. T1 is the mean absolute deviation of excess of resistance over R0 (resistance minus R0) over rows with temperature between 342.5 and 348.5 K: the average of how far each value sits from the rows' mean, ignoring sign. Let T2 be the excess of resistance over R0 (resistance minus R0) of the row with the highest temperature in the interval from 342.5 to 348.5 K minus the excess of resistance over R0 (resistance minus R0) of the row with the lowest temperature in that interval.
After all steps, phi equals 64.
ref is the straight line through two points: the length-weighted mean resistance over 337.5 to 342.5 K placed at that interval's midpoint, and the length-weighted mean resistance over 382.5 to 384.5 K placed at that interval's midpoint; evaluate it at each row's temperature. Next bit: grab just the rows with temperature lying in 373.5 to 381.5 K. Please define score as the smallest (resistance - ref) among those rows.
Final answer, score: 3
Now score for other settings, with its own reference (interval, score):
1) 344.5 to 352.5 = -11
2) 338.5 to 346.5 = -31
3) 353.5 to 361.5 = -13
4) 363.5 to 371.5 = -14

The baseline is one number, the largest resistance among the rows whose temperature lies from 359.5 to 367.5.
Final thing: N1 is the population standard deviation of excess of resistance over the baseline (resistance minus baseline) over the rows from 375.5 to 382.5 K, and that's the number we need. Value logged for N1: 9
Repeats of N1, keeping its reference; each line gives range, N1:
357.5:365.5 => 17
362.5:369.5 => 8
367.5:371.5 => 13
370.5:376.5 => 22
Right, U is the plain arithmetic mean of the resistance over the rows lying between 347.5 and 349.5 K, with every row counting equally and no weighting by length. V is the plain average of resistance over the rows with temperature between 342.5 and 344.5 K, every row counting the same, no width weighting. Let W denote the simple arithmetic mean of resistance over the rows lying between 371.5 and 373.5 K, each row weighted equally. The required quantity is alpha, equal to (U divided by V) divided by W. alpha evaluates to 0.0022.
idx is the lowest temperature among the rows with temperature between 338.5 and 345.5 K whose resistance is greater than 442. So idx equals 339.0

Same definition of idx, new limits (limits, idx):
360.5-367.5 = 361.0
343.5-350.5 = 344.0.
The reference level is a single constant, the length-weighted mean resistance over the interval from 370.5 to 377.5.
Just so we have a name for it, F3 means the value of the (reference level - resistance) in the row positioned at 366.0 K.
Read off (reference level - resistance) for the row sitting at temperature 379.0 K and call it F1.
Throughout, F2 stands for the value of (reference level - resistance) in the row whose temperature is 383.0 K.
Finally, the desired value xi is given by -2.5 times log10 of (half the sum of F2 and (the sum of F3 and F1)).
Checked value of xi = -3.9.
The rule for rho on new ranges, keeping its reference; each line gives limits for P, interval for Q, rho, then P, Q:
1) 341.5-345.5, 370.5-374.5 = 0.015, 0.028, 0.01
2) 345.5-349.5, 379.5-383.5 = -0.031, 0.018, 0.05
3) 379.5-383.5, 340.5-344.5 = -0.059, 0.031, 0.09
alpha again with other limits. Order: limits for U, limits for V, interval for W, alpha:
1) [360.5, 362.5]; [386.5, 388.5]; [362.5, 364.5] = 0.0029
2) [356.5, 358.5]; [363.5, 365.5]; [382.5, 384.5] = 0.0028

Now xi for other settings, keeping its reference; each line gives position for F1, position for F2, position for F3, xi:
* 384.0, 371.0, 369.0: -3.7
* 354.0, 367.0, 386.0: -3.8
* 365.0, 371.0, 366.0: -1.4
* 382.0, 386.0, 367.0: -4.6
